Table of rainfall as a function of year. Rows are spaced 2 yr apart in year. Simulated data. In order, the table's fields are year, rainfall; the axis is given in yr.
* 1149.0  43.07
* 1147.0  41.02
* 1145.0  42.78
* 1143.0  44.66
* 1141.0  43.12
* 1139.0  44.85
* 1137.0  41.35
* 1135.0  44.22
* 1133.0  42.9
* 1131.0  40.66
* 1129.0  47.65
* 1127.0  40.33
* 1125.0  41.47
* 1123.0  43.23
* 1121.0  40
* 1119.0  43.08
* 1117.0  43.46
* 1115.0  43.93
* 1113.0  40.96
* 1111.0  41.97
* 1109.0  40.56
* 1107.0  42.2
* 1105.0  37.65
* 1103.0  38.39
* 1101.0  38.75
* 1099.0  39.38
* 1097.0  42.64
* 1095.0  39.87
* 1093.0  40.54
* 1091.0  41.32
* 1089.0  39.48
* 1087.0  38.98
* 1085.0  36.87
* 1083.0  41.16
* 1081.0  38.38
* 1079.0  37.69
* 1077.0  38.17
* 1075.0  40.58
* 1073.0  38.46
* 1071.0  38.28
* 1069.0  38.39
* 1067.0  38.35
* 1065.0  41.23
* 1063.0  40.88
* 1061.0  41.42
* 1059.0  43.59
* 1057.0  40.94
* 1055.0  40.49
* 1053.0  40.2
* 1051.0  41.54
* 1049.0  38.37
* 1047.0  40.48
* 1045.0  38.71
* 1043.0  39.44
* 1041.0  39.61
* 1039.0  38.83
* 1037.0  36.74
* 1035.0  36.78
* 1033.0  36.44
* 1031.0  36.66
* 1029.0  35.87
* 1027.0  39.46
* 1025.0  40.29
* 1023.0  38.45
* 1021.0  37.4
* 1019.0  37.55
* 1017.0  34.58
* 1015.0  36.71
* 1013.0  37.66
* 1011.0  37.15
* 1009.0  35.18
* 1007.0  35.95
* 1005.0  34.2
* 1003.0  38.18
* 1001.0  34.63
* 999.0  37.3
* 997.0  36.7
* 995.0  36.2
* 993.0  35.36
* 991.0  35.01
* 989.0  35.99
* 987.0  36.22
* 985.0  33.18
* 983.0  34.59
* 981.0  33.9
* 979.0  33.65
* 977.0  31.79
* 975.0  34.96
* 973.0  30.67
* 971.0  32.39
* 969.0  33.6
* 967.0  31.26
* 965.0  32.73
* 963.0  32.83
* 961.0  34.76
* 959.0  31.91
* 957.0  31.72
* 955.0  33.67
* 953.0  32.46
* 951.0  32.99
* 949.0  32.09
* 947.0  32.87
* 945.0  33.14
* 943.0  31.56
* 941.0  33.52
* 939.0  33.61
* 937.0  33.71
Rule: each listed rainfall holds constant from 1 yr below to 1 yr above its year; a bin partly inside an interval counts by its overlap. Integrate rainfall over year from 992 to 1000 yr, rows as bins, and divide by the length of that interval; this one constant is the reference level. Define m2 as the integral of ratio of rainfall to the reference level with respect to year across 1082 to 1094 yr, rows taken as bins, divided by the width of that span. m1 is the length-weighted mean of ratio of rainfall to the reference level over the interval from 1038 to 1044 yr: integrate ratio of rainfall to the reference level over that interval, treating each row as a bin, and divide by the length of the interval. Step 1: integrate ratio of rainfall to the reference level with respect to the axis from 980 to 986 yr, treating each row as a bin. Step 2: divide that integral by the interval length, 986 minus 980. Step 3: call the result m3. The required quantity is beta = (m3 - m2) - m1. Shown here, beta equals -1.2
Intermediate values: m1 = 1.08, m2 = 1.09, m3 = 0.93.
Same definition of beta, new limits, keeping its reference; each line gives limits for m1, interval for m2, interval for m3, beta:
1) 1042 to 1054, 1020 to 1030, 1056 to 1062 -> -1.0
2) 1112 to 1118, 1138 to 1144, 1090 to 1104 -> -1.3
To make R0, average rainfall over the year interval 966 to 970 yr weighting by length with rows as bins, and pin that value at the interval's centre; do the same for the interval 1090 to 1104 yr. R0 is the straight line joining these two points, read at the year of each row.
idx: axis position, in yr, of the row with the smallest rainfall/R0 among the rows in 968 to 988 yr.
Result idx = 973.0 yr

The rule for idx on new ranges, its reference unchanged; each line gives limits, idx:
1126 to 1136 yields 1127.0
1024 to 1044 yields 1029.0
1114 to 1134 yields 1127.0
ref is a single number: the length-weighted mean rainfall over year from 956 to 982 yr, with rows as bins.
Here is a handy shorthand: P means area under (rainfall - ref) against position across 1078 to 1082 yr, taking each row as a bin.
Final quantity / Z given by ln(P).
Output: 3.05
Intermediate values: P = 21.0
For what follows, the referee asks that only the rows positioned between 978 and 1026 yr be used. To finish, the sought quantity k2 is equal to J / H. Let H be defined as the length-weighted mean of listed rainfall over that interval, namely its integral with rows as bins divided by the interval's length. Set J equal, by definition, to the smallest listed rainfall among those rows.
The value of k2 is 0.920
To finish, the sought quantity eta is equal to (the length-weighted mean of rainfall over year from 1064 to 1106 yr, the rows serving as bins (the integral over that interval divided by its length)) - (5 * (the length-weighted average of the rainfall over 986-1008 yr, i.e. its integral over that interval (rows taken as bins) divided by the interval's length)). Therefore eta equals -141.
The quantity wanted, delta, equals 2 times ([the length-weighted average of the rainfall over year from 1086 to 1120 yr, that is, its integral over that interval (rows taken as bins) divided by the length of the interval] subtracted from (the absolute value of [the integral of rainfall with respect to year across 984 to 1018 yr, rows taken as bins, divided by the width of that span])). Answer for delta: -9.8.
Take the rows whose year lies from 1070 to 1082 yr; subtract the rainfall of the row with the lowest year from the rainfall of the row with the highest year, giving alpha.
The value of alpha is 0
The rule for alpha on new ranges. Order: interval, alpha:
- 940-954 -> -1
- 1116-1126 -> -2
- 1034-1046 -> 2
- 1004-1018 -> 0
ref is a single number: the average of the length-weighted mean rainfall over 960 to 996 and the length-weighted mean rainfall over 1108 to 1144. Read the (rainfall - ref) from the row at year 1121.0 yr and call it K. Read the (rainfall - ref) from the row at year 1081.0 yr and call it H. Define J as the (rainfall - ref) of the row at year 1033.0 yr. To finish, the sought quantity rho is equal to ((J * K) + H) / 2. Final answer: -1.5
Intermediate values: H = 0.1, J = -1.8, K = 2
